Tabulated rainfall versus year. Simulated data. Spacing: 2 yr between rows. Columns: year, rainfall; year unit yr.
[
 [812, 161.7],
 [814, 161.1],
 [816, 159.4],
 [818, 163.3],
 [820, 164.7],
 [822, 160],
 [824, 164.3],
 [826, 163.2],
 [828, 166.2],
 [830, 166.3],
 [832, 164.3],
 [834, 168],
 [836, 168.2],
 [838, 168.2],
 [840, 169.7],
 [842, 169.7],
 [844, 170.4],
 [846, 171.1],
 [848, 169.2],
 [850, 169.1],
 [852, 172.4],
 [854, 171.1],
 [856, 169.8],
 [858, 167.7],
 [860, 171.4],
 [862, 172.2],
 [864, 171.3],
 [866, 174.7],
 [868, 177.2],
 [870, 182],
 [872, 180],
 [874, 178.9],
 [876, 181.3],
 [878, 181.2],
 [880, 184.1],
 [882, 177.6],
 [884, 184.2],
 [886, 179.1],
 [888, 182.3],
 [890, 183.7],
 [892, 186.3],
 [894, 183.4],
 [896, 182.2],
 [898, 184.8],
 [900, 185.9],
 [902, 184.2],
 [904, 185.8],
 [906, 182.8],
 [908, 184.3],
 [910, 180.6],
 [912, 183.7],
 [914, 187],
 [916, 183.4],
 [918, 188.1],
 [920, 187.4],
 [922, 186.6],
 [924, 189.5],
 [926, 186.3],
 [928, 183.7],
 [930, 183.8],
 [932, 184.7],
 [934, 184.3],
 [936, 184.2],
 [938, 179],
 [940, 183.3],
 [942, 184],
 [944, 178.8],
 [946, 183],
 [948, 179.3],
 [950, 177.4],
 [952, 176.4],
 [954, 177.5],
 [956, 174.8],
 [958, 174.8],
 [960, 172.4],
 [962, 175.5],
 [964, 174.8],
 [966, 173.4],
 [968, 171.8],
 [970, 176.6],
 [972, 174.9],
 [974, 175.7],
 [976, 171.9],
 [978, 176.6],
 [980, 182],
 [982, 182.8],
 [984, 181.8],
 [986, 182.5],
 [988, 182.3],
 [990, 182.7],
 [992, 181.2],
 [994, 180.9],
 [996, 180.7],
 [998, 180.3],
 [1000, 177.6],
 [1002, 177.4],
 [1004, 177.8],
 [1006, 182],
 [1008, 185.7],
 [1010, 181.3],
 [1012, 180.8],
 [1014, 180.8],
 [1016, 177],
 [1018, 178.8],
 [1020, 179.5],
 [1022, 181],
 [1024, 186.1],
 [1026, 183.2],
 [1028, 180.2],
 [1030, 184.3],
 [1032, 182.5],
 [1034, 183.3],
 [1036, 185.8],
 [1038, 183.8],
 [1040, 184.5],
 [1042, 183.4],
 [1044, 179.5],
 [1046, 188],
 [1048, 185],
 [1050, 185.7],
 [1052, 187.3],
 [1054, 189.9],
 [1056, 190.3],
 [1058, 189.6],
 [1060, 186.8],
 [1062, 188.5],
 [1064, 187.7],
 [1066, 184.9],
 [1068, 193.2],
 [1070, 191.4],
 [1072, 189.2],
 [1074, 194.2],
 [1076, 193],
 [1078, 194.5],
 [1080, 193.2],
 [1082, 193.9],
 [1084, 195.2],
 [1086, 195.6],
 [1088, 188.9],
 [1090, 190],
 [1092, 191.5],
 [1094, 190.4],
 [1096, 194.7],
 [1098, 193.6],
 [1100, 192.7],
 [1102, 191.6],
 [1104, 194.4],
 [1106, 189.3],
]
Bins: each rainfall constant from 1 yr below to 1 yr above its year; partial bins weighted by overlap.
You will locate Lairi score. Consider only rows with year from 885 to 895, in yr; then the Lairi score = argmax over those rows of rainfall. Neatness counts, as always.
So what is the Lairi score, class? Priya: 892 yr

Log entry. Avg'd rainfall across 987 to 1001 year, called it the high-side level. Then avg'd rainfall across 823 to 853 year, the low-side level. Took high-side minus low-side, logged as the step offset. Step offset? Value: 13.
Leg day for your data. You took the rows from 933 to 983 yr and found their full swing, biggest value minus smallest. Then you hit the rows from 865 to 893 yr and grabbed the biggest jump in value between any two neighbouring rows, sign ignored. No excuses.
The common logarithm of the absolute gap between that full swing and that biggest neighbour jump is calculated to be 0.77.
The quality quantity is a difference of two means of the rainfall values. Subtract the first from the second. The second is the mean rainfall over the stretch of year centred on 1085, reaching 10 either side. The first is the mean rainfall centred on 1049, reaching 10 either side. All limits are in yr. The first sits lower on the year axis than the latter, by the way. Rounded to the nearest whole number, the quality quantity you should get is 6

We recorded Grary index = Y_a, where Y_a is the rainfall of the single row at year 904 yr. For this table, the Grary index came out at 185.8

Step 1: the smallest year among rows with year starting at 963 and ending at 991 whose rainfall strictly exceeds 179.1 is 980 yr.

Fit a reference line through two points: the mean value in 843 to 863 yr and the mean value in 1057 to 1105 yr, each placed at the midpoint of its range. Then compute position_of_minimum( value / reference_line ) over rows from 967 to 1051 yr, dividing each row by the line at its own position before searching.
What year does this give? 976 yr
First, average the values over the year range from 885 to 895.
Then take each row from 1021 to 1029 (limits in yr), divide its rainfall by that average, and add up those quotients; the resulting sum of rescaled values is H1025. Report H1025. 3.99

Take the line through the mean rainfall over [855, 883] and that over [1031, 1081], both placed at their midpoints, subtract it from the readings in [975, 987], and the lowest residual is -11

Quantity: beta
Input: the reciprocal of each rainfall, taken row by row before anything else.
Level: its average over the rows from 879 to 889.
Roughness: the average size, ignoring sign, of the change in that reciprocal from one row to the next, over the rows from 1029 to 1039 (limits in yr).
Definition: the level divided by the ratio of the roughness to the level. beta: 0.58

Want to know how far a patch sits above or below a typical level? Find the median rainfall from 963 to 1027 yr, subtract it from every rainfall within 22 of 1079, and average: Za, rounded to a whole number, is 11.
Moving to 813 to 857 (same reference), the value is -14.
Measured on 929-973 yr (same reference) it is -2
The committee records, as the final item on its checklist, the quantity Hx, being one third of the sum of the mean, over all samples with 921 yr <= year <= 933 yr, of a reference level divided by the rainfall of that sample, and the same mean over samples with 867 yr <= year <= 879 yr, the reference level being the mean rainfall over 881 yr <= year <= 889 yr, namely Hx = 0.659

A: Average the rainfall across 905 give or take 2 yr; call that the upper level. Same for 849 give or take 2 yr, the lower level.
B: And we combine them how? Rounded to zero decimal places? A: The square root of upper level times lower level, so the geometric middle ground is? 177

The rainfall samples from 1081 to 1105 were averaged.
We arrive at 193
